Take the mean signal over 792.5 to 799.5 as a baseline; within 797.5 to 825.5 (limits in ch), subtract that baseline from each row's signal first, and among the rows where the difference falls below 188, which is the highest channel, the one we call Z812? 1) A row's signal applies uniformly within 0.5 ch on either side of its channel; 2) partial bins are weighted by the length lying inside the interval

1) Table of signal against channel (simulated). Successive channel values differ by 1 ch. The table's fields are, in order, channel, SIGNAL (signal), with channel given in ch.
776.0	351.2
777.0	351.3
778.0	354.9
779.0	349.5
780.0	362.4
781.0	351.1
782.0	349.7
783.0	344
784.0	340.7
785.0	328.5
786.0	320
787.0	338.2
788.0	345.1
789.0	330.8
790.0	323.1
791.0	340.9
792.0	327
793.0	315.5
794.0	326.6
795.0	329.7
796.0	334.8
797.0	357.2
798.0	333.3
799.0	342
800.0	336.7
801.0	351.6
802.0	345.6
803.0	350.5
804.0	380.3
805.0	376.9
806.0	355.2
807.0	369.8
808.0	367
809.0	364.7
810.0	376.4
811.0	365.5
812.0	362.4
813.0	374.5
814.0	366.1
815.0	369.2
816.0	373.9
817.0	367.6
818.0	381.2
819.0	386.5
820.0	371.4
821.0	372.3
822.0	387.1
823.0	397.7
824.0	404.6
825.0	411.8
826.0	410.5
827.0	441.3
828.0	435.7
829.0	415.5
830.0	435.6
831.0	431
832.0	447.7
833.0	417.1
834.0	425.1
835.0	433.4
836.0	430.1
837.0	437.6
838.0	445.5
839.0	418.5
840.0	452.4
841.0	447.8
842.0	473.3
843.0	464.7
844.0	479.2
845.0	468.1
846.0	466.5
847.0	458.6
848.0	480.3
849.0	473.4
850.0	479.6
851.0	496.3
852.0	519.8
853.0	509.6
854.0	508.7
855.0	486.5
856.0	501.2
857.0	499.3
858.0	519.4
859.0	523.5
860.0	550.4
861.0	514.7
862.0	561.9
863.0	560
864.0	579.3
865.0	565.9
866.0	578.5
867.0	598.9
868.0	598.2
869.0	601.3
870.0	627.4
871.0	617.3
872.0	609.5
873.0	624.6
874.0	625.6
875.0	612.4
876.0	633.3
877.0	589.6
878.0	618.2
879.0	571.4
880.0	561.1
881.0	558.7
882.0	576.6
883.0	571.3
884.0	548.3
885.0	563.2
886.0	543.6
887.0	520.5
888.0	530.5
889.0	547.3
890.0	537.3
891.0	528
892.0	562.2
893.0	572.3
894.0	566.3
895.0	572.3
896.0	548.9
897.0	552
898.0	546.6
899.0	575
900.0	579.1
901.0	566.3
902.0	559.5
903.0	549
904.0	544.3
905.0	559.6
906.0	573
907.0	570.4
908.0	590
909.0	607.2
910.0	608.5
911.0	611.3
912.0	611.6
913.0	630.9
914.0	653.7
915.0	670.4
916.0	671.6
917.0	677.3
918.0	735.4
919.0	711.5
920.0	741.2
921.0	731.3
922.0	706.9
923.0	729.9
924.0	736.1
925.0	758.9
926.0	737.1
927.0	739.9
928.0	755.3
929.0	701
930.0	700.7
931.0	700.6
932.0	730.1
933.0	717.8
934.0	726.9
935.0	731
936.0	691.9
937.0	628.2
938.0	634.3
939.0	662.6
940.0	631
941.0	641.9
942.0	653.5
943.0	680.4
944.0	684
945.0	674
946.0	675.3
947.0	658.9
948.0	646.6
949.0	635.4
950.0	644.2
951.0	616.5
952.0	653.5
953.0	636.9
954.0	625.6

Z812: 825.0 ch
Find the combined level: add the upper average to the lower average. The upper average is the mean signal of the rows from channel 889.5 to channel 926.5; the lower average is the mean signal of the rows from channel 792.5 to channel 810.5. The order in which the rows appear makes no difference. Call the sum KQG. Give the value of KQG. 972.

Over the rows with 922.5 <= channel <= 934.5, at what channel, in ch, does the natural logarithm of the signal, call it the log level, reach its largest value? 925.0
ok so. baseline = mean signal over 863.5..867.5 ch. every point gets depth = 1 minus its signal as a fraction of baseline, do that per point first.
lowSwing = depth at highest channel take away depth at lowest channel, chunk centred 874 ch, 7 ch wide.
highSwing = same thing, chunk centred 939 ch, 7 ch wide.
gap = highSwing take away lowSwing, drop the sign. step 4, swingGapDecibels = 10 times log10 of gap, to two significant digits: -17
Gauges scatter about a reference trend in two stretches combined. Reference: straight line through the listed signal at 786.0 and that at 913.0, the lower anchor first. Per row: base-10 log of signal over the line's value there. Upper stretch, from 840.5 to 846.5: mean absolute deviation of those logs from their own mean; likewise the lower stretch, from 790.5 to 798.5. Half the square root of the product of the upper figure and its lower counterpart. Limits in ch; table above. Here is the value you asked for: 0.0043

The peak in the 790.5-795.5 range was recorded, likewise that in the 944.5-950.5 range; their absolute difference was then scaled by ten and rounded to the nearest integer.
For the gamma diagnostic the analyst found 3344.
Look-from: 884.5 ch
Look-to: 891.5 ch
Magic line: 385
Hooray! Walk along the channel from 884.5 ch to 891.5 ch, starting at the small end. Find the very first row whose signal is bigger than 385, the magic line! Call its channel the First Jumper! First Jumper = 885.0 ch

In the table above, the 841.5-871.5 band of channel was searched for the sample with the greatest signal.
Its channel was 870.0 ch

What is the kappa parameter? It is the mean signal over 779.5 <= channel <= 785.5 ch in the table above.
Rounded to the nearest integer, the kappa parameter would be 346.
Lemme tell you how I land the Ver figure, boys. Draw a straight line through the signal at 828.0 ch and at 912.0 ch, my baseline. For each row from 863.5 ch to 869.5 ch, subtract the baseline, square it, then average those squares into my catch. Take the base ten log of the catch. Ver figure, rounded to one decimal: 3.7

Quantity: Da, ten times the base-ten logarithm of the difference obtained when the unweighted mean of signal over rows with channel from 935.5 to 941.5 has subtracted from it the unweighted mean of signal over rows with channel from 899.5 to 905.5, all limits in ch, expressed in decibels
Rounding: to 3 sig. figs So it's 19.5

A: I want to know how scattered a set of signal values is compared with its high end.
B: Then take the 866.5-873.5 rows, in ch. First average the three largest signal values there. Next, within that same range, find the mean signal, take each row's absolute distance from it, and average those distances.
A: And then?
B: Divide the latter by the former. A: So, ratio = 0.017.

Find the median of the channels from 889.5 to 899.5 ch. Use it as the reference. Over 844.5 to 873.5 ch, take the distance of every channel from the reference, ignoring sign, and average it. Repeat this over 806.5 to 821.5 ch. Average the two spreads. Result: 118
